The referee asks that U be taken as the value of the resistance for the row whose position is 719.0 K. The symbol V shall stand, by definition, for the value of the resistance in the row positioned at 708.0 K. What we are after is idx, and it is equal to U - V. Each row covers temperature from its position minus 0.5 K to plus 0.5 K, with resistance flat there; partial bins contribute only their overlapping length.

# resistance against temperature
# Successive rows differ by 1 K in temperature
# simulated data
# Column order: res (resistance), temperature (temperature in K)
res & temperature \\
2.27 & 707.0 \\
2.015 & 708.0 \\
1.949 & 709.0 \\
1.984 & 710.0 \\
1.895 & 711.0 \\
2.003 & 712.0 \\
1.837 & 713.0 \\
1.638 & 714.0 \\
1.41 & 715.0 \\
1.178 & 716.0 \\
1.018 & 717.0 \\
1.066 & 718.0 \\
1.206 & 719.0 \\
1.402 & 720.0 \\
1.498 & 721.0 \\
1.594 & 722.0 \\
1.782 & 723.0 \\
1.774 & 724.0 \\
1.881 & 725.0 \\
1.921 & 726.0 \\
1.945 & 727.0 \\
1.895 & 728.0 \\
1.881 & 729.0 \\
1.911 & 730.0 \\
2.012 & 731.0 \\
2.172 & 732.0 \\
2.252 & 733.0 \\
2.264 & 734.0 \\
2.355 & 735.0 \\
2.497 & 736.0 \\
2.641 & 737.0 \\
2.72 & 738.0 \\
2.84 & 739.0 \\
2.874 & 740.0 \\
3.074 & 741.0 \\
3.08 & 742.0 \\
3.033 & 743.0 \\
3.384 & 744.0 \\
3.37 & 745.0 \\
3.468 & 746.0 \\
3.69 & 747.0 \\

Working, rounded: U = 1.206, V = 2.015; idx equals -0.8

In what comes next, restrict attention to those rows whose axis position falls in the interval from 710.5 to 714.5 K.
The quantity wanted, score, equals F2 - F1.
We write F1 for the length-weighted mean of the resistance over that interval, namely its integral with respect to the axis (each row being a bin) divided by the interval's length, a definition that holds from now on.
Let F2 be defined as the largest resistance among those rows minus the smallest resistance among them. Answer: -1.5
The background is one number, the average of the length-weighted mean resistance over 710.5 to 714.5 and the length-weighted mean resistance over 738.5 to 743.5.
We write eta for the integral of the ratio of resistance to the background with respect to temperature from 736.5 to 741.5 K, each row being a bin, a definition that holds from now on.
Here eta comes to 5.9 K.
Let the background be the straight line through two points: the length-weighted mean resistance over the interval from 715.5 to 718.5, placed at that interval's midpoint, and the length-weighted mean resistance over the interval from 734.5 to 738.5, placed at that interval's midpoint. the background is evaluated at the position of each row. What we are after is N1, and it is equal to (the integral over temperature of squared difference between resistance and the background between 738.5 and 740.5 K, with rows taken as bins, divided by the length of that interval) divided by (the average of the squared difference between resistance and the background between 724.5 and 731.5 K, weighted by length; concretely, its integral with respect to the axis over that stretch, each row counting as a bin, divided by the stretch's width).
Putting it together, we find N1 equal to 0.37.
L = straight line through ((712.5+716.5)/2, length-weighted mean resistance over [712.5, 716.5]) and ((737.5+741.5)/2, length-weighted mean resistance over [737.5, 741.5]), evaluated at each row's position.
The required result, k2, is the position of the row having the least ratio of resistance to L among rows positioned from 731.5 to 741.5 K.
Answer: 734.0 K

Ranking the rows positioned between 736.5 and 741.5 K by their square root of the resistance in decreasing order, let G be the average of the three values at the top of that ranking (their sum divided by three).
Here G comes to 1.71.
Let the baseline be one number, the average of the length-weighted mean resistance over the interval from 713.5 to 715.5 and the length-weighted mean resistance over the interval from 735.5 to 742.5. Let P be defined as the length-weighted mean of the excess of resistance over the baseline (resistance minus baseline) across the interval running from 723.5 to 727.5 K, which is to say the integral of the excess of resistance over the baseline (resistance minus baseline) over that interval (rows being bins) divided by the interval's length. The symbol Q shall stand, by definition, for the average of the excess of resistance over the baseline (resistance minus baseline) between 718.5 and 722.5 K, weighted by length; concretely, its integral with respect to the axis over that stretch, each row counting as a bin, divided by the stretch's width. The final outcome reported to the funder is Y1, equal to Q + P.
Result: -1.0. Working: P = -0.29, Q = -0.7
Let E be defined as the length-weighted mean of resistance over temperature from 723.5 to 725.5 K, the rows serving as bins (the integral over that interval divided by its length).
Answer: 1.83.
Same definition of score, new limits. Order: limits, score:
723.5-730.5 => -1.7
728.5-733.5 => -1.7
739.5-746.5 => -2.6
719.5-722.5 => -1.3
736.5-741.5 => -2.4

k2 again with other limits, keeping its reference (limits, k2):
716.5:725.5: 717.0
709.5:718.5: 717.0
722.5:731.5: 730.0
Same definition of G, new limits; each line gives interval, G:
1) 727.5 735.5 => 1.51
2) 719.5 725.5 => 1.35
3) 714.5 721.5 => 1.20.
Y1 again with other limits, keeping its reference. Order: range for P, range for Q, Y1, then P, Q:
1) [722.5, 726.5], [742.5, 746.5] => 0.8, -0.33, 1.1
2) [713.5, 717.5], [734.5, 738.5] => -0.5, -0.86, 0.4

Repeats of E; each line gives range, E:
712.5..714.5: 1.74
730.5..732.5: 2.09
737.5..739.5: 2.78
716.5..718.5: 1.04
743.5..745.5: 3.38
